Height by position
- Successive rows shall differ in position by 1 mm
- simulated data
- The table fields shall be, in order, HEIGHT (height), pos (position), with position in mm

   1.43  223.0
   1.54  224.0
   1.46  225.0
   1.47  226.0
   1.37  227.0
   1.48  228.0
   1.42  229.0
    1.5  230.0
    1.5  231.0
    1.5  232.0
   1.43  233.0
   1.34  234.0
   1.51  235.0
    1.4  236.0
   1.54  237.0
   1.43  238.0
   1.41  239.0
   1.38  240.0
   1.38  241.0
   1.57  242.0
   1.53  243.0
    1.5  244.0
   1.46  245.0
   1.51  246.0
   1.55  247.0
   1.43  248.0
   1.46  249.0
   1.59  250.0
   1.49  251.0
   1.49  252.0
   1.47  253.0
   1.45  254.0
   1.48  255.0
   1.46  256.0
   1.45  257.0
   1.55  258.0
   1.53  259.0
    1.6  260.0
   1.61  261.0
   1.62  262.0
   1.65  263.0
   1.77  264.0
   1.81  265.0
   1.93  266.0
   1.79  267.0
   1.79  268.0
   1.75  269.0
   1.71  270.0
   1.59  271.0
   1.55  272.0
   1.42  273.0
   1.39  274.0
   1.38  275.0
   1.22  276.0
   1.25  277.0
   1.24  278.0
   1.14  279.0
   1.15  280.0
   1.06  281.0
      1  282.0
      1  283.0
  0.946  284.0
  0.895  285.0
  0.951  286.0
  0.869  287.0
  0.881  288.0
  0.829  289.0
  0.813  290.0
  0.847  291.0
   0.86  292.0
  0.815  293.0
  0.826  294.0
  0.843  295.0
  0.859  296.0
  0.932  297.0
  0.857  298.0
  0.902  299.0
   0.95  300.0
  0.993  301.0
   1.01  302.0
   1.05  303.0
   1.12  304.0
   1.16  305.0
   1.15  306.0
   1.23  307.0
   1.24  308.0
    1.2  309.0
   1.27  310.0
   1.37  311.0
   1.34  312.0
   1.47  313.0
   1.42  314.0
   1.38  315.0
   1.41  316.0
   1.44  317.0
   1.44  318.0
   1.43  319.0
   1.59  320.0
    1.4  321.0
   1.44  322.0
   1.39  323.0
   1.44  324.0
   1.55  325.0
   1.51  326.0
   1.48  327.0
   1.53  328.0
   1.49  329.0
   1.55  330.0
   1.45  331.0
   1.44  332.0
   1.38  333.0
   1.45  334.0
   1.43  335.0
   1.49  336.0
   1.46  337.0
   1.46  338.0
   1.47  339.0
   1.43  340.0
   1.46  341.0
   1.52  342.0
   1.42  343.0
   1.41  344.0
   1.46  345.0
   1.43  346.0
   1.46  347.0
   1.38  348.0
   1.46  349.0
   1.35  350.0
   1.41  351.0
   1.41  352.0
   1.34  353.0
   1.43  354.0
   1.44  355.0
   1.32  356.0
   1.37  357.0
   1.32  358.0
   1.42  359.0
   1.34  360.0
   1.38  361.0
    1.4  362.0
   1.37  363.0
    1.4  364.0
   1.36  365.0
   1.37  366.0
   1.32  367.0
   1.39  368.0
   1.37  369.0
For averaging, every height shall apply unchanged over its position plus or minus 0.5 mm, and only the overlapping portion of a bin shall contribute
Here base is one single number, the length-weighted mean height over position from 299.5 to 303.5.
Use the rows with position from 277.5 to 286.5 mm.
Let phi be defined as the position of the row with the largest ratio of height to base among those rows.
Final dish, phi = 278.0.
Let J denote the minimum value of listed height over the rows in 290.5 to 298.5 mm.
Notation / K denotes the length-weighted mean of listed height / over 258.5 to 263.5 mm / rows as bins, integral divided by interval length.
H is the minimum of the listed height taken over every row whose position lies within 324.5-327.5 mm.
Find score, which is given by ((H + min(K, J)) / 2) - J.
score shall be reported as 0.33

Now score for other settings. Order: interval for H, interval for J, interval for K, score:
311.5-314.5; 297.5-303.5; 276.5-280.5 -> 0.24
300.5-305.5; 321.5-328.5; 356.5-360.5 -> -0.21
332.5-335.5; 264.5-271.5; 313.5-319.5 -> -0.19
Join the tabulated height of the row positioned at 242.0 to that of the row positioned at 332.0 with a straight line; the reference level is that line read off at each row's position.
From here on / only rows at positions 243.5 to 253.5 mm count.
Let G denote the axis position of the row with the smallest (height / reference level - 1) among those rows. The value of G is 248.0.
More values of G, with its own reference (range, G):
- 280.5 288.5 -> 287.0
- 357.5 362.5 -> 358.0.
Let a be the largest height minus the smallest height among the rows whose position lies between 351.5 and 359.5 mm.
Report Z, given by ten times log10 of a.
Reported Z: -9.2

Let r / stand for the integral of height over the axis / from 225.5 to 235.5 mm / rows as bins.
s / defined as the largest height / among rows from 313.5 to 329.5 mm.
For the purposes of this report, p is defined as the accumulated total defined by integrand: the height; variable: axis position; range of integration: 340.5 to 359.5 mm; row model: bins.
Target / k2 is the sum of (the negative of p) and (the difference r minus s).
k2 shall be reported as -14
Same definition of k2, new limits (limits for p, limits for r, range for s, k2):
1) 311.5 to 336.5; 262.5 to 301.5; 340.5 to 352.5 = 9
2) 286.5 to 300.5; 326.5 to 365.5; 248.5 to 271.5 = 42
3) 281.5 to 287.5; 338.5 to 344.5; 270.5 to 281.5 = 1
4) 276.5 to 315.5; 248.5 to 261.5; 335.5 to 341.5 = -23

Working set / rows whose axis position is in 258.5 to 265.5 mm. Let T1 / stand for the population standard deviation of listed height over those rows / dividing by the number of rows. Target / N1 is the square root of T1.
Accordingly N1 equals 0.30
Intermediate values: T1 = 0.092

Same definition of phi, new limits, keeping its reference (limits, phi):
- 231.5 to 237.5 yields 237.0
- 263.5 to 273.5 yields 266.0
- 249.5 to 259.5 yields 250.0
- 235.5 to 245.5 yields 242.0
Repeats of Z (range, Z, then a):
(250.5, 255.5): -14.0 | 0.04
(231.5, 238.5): -7.0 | 0.20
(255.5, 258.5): -10.0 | 0.10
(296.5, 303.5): -7.1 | 0.19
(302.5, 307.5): -7.4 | 0.18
